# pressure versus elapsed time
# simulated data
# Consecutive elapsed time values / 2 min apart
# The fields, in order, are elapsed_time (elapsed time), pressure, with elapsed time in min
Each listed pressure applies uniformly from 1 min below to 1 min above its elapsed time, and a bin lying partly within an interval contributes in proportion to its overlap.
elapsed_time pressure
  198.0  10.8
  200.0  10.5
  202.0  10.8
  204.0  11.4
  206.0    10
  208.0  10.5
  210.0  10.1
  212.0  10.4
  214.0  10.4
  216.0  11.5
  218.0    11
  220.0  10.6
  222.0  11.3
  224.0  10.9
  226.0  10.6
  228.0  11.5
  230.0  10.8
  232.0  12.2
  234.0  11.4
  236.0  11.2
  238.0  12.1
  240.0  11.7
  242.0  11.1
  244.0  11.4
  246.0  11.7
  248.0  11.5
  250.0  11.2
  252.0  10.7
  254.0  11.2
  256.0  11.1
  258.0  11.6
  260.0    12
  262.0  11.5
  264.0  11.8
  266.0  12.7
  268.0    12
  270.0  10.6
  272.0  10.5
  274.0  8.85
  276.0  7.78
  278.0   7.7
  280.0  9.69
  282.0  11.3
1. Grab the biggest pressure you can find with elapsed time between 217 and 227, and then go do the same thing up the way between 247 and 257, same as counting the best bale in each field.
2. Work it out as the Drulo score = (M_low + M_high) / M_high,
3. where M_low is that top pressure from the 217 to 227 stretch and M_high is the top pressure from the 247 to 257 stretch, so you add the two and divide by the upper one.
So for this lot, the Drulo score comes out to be 1.98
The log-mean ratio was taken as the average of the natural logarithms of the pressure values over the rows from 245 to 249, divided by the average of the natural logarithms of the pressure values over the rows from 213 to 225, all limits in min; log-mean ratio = 1.02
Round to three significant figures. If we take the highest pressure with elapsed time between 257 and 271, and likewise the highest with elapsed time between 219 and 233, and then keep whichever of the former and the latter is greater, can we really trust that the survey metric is 12.7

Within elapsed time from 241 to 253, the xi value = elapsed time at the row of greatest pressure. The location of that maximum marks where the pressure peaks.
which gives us 246.0 min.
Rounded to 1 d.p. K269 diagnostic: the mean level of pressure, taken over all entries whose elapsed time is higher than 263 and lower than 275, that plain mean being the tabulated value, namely 11.1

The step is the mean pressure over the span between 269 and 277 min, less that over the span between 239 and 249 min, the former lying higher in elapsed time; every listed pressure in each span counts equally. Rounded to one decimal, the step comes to -2.0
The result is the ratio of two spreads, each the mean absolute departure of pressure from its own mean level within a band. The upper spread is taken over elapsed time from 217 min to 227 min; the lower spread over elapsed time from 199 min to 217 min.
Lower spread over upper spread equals 1.8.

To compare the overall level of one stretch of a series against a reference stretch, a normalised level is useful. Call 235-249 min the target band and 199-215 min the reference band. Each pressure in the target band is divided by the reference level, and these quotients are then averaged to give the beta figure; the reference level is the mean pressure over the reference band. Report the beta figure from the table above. 1.10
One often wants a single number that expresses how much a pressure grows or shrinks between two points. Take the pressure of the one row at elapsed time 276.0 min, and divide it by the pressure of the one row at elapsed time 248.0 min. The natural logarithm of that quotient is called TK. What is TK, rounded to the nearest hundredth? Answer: -0.39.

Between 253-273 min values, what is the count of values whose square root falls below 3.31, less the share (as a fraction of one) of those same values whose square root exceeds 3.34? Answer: 1.3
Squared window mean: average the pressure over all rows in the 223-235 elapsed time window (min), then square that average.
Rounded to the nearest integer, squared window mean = 126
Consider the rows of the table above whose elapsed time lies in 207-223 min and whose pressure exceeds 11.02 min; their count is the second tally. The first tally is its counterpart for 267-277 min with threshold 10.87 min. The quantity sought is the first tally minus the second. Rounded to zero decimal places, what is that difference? -1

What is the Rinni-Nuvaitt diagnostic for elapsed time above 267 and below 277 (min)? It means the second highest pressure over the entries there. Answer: 10.6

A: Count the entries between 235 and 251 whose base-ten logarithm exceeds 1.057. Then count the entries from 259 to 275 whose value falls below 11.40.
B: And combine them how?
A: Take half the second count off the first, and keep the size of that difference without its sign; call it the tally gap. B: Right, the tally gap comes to 2.50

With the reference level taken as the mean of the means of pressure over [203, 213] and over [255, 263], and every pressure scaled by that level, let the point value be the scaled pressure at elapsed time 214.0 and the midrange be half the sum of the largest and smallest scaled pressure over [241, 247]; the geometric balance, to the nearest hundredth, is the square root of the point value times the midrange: 0.99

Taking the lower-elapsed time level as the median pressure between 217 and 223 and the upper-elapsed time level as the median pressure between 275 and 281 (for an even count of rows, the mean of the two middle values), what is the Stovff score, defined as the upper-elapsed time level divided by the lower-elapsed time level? 0.71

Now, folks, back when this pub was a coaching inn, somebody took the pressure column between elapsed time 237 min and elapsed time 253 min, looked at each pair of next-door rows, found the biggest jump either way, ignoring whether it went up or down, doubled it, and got 1.2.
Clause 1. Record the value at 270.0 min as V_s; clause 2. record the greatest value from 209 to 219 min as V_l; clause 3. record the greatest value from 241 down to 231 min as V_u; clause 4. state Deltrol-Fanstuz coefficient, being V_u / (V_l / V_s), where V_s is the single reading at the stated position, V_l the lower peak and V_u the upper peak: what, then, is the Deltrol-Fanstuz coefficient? 11.2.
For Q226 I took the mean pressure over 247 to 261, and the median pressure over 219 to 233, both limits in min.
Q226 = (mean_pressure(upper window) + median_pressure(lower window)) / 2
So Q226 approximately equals 11.1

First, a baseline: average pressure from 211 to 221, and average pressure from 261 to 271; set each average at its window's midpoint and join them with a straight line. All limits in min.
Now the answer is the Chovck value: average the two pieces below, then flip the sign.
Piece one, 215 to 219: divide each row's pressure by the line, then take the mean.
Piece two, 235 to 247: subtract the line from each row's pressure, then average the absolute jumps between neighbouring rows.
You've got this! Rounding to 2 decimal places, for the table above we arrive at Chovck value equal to -0.77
